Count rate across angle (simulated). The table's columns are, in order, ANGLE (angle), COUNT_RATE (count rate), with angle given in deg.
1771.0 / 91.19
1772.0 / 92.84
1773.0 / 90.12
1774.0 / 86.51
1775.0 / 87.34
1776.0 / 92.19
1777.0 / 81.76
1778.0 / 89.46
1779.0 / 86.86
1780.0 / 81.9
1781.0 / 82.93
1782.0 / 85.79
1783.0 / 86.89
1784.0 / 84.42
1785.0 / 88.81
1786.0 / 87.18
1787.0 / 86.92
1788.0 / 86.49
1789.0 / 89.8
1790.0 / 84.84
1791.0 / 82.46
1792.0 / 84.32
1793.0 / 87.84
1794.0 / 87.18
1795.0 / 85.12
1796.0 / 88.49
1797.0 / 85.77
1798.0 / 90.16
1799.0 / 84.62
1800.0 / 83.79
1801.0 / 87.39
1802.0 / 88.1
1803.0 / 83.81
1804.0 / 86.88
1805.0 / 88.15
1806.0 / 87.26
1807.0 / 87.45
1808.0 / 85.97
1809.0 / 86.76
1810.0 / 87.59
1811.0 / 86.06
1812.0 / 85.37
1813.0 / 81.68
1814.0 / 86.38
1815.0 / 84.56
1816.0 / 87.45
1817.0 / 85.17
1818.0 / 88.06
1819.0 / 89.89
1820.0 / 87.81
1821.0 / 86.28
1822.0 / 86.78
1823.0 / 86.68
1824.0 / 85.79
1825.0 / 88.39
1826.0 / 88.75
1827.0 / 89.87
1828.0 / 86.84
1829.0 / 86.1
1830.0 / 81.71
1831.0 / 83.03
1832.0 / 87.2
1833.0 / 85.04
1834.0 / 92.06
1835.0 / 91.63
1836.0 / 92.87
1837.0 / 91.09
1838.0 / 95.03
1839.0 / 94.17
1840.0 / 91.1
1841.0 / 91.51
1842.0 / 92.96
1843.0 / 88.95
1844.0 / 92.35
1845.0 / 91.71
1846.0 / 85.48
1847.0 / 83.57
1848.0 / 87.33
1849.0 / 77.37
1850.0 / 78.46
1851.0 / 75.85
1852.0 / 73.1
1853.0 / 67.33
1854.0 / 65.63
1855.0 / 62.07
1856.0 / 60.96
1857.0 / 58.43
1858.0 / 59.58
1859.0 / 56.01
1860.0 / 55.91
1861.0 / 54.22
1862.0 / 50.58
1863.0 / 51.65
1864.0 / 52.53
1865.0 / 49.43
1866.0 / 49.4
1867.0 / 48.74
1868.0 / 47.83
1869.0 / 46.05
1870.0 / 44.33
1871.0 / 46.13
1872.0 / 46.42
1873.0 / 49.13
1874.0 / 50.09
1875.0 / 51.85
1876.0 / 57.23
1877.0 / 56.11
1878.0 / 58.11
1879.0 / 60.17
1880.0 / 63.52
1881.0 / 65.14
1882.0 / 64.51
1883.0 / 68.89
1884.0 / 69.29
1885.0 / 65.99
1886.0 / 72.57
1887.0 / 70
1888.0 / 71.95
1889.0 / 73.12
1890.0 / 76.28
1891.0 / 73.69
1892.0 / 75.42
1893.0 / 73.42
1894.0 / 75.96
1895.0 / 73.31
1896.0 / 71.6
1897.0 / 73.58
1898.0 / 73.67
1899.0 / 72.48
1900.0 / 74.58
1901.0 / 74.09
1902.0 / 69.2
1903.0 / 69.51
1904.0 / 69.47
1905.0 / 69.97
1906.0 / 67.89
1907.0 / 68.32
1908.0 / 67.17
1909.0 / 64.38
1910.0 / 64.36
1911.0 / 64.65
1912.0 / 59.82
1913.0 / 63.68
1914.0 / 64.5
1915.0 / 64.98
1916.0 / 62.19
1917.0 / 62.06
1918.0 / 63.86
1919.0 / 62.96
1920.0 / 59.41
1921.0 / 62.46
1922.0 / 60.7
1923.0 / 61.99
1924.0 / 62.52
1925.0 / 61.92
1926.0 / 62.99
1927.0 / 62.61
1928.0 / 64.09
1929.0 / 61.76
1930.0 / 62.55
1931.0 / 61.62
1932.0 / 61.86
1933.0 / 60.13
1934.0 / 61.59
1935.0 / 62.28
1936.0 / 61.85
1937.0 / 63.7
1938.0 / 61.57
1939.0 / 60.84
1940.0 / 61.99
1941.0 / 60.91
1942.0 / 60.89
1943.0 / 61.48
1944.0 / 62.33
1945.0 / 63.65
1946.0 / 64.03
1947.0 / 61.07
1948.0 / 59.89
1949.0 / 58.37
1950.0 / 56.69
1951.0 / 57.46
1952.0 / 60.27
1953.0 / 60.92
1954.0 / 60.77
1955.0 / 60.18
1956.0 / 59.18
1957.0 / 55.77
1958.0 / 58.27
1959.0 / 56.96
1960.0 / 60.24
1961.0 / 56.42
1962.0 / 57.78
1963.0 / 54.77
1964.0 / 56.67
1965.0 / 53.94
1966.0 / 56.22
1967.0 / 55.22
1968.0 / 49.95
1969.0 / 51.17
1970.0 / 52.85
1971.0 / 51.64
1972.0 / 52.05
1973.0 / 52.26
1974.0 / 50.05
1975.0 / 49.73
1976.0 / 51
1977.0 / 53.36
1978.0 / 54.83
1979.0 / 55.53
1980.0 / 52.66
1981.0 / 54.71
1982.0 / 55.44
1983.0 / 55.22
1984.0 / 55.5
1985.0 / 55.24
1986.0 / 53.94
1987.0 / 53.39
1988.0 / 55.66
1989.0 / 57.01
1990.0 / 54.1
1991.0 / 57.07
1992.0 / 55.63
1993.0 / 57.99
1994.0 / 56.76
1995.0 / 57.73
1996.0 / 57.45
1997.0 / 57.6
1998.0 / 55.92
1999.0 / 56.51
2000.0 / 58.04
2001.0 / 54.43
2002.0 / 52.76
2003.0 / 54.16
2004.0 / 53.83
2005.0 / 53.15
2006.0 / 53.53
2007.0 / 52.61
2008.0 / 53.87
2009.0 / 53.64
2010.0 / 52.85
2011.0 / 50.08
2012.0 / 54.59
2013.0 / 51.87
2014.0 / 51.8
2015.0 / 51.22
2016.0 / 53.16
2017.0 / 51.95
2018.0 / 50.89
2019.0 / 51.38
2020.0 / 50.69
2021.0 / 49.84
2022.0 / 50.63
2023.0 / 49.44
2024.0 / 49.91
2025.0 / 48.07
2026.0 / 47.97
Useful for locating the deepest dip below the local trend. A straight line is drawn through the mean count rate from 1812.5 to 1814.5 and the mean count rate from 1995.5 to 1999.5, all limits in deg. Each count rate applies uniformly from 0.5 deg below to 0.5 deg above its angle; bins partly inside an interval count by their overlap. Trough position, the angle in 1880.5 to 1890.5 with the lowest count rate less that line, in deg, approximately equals 1882.0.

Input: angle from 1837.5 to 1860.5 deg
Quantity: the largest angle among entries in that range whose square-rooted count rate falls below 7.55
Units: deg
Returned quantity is 1860.0 deg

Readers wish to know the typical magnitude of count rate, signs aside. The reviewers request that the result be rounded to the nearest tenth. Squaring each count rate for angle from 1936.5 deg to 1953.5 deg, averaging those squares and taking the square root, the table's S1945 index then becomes 61.0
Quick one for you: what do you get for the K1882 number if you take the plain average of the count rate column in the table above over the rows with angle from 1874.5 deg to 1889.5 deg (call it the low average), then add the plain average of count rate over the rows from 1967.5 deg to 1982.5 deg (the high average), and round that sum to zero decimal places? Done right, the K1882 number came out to 117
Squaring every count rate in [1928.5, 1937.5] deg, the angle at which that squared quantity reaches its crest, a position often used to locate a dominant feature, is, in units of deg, 1937.0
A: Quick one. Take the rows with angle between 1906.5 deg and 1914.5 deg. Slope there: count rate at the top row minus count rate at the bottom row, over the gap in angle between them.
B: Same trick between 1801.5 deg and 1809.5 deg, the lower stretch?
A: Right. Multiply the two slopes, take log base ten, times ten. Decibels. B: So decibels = -10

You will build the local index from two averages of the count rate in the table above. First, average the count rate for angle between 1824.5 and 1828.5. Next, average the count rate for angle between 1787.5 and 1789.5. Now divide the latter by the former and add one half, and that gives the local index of 1.50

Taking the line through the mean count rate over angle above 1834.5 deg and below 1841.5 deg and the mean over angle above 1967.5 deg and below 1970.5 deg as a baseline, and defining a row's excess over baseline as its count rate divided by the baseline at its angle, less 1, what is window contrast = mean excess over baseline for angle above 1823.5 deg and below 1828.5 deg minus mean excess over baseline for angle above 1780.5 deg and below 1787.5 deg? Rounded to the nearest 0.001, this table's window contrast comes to 0.126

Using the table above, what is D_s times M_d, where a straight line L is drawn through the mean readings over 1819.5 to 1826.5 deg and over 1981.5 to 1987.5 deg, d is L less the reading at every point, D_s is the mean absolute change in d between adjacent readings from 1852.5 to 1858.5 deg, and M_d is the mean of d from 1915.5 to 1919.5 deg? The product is 10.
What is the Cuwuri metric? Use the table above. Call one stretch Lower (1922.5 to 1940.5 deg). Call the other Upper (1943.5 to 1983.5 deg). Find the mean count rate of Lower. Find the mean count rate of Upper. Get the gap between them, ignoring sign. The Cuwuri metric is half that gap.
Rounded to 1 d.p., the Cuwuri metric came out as 2.9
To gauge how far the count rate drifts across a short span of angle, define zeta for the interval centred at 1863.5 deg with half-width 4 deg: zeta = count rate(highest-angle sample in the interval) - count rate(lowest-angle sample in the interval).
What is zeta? -7.2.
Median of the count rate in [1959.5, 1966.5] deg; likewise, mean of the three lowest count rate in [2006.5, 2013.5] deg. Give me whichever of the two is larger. 56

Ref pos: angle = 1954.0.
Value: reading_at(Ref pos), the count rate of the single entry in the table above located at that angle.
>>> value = 60.77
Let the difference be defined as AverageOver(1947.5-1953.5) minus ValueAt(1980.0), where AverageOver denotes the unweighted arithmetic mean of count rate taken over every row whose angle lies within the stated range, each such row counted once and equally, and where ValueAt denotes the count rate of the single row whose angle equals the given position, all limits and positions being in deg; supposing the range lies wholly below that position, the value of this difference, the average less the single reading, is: 6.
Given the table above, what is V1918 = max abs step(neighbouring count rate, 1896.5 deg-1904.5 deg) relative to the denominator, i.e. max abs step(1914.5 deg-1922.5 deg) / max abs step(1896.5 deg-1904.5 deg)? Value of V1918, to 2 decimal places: 0.73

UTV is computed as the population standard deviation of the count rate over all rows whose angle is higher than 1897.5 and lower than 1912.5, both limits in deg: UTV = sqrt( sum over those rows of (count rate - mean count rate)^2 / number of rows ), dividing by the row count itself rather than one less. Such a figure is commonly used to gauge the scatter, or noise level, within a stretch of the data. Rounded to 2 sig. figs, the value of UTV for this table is 4.0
